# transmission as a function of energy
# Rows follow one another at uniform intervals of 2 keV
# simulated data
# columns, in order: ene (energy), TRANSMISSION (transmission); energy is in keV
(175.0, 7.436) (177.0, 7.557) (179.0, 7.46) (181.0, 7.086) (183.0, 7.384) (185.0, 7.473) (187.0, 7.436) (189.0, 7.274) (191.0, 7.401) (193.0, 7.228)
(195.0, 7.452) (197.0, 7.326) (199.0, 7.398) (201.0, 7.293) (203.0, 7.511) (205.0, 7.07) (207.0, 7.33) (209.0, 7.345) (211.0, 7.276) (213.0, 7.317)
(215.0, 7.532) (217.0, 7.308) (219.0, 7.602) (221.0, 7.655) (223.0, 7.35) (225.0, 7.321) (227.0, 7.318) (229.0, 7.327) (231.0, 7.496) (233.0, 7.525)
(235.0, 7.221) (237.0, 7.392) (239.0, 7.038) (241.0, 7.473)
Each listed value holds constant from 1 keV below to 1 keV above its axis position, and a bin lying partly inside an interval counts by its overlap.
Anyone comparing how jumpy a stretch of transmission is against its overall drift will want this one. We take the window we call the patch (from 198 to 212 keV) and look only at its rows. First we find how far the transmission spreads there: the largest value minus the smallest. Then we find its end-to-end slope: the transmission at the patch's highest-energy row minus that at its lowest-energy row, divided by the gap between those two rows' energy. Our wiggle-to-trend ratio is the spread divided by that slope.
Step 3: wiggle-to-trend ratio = -43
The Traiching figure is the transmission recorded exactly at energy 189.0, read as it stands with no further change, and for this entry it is 7.274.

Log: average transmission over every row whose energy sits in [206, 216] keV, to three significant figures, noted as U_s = 7.36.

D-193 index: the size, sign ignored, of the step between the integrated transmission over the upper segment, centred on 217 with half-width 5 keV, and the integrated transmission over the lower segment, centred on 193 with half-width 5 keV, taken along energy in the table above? 1.5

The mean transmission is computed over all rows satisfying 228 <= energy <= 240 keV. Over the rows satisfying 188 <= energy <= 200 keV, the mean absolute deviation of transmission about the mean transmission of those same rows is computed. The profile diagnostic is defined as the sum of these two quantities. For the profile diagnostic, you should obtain 7.40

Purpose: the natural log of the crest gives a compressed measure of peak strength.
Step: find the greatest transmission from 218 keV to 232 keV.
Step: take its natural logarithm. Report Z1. 2.04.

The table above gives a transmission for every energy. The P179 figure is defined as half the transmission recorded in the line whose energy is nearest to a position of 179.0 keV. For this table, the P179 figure 3.73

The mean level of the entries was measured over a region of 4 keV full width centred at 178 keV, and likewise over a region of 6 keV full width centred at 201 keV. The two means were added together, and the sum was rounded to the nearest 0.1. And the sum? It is 14.9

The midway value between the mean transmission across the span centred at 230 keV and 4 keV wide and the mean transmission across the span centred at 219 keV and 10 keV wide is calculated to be 7.45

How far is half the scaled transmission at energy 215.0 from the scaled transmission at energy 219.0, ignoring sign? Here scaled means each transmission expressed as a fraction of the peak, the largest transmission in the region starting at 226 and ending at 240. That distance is 0.510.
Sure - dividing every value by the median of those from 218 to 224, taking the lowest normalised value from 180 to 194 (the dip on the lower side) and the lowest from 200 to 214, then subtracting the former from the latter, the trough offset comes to -0.002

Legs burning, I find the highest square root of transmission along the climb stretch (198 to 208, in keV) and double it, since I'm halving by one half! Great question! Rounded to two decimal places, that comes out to 5.48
